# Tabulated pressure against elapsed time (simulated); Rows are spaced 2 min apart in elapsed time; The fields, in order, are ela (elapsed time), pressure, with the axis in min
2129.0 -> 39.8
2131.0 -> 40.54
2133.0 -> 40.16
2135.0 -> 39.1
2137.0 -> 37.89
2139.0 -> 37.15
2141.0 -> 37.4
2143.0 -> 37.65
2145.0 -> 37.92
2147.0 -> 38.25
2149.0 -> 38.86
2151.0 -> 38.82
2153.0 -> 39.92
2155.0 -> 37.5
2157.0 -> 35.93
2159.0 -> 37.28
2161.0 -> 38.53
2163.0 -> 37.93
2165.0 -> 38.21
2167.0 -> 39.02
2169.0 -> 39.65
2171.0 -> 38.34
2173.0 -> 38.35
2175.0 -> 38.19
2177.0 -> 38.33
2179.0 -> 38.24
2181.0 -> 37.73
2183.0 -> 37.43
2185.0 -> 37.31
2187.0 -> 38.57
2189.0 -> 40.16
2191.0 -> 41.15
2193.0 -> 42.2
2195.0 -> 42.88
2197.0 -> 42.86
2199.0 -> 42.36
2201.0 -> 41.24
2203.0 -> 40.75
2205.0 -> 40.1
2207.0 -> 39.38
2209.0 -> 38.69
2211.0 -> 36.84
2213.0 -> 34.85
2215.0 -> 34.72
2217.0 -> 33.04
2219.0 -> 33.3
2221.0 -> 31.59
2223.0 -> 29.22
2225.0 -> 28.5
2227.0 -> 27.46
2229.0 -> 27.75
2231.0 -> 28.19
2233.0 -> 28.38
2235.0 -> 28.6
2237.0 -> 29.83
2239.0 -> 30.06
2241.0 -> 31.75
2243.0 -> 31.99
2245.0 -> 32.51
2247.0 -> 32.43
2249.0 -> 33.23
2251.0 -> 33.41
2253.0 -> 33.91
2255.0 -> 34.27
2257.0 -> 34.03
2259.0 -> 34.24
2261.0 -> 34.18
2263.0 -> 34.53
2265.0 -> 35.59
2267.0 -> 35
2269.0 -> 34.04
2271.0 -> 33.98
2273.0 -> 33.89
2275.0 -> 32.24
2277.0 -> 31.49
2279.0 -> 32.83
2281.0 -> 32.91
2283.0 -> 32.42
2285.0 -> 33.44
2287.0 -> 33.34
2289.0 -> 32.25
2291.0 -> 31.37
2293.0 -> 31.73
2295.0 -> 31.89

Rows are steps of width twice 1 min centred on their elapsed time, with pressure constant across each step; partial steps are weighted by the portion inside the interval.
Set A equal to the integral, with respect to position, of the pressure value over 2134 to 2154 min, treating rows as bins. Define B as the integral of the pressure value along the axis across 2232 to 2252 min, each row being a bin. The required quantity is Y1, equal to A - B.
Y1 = 142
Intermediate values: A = 766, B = 624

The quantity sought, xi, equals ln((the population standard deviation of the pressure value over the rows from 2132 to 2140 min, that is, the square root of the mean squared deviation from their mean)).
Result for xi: 0.1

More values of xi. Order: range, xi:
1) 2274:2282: -0.6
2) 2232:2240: -0.3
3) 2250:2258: -1.2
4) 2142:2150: -0.8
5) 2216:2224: 0.5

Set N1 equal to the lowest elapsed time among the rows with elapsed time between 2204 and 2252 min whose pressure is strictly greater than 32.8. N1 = 2205.0 min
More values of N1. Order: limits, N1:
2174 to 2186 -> 2175.0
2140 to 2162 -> 2141.0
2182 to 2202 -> 2183.0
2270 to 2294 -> 2271.0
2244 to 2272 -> 2249.0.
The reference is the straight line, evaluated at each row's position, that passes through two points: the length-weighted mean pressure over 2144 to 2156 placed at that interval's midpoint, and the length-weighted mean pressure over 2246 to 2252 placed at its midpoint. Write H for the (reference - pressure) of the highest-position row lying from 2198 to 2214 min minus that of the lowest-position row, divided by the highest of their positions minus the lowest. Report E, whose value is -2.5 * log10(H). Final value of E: 0.8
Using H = 0.48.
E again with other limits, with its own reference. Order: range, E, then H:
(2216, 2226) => 0.7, 0.51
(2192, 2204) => 2.6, 0.09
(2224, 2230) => 2.2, 0.13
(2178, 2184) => 2.1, 0.15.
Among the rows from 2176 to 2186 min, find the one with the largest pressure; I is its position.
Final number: 2177.0 min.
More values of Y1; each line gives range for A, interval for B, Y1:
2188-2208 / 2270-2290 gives 169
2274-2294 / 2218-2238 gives 62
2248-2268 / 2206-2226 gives 5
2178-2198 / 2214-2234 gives 193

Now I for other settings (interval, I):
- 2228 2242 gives 2241.0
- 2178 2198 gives 2195.0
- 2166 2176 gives 2169.0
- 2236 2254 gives 2253.0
